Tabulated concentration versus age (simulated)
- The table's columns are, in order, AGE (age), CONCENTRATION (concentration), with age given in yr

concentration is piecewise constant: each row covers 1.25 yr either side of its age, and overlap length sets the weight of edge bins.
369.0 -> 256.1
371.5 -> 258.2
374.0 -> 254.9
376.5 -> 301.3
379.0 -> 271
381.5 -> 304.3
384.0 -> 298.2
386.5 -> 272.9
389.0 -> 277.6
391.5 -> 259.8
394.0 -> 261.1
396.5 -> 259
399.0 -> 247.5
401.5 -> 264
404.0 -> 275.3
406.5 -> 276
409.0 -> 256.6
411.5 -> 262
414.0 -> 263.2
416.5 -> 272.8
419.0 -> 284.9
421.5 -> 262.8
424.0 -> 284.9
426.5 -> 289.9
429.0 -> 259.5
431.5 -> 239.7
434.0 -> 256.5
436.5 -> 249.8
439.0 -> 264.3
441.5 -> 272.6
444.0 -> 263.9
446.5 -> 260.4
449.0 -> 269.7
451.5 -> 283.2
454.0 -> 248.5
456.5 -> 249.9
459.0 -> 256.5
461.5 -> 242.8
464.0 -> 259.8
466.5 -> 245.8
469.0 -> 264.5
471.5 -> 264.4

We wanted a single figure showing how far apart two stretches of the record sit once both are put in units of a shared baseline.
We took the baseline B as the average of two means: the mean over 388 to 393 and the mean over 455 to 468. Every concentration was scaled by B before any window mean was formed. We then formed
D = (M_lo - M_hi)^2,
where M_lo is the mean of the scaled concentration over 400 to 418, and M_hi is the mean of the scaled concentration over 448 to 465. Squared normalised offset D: 0.0011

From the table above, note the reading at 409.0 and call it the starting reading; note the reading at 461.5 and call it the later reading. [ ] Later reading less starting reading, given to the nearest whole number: -14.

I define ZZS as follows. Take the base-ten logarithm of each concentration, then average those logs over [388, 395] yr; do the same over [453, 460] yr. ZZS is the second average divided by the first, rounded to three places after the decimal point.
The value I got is 0.990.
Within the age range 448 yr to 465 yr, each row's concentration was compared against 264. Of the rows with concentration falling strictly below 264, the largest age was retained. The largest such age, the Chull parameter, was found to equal 464.0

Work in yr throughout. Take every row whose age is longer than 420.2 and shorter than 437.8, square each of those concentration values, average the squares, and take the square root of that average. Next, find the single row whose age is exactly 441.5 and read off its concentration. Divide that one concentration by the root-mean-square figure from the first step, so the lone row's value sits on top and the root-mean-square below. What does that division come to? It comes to 1.03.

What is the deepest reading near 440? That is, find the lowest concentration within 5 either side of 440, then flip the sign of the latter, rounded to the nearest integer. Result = -250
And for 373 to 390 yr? -255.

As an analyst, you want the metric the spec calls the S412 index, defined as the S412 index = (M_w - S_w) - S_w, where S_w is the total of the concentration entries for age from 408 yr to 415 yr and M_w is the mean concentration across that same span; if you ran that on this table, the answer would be -1303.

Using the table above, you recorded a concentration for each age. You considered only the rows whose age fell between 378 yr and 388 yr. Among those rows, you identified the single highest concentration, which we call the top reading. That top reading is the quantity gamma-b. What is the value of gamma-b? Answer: 304.3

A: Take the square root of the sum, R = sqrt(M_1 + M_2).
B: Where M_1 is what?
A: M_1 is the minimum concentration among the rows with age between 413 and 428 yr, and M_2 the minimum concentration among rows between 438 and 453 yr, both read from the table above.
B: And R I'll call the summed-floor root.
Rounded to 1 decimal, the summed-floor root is 22.9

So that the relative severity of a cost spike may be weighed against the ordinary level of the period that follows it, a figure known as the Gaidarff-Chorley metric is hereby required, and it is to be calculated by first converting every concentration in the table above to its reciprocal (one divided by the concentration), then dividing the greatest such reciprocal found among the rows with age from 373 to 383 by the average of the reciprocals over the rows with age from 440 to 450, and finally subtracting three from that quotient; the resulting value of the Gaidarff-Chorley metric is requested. -1.95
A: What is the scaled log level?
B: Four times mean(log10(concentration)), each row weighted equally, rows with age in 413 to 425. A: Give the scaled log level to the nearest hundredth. 9.75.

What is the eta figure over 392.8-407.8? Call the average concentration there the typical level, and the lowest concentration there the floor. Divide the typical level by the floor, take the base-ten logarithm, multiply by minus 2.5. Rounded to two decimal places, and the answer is -0.07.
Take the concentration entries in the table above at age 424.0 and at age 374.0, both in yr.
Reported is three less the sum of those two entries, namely -537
